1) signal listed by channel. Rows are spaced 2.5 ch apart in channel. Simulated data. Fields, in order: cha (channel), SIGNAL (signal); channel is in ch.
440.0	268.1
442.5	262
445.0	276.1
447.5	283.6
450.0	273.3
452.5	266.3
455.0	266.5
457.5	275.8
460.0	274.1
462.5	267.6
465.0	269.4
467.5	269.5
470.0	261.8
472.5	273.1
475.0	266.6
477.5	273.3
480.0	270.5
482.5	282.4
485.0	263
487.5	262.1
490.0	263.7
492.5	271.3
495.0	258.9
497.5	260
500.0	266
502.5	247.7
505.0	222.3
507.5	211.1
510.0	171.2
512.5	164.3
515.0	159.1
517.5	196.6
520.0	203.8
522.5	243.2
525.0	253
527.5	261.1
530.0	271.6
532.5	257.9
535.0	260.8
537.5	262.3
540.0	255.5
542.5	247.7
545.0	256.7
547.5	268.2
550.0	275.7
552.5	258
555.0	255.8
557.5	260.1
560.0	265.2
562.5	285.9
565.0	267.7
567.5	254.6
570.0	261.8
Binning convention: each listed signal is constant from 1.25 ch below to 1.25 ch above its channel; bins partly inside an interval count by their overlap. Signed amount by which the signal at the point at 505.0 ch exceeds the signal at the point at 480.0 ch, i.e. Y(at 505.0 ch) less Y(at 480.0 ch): -48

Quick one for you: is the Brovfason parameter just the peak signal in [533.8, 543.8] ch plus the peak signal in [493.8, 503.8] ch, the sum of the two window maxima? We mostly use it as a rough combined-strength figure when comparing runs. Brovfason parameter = 528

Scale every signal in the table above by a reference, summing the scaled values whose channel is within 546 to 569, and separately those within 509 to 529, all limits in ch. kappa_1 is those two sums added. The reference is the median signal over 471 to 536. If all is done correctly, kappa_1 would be 16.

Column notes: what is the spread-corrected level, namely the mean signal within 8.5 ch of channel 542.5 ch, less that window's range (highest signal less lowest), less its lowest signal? -15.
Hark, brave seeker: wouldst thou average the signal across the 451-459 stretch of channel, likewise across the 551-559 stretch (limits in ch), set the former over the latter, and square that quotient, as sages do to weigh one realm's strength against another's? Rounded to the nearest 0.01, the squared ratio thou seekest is 1.09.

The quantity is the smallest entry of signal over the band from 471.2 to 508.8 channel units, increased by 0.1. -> 211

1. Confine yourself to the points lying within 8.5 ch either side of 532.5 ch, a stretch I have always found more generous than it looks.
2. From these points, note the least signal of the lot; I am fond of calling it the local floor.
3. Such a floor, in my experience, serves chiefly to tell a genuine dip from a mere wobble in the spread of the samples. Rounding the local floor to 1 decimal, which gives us 253.0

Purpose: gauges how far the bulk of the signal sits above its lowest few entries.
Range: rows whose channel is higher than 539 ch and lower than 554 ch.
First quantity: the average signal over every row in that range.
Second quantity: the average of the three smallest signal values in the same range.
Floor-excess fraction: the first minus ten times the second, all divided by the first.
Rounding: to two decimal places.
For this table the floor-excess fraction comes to -8.73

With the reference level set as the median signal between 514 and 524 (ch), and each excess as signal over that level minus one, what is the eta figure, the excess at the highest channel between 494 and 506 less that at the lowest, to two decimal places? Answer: -0.18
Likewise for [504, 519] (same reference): -0.13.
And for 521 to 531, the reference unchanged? 0.14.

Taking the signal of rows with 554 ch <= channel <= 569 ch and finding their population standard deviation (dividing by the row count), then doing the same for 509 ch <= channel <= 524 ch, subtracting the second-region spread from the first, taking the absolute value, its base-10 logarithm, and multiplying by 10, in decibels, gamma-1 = 12.7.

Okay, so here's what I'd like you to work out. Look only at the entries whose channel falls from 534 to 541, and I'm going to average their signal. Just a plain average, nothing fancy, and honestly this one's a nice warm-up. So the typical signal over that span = 260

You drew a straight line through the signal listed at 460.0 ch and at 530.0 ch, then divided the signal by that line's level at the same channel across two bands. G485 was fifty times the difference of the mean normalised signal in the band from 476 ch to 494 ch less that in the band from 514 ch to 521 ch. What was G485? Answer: 15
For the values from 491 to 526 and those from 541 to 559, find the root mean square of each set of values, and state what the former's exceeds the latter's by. -34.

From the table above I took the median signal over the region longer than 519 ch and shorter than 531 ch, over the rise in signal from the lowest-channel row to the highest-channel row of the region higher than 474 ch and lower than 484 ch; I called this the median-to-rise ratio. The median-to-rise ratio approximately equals 16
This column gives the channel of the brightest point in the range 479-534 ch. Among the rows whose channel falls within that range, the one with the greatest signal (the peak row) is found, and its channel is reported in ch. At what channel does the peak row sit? 482.5 ch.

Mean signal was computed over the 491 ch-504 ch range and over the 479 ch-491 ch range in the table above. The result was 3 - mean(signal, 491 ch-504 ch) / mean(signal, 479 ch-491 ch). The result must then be 2.03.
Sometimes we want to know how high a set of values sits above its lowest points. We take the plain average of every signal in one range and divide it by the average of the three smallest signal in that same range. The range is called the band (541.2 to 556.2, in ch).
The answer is 1.03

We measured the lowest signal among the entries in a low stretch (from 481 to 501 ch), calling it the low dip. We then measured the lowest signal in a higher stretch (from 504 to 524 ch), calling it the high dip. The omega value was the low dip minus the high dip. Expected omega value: 100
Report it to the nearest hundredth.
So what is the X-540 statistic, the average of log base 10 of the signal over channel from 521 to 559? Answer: 2.41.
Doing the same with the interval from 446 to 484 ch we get 2.43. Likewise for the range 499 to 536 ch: 2.35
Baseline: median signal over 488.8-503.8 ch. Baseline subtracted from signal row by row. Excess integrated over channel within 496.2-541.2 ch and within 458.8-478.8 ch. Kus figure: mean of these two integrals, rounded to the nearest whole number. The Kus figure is -607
